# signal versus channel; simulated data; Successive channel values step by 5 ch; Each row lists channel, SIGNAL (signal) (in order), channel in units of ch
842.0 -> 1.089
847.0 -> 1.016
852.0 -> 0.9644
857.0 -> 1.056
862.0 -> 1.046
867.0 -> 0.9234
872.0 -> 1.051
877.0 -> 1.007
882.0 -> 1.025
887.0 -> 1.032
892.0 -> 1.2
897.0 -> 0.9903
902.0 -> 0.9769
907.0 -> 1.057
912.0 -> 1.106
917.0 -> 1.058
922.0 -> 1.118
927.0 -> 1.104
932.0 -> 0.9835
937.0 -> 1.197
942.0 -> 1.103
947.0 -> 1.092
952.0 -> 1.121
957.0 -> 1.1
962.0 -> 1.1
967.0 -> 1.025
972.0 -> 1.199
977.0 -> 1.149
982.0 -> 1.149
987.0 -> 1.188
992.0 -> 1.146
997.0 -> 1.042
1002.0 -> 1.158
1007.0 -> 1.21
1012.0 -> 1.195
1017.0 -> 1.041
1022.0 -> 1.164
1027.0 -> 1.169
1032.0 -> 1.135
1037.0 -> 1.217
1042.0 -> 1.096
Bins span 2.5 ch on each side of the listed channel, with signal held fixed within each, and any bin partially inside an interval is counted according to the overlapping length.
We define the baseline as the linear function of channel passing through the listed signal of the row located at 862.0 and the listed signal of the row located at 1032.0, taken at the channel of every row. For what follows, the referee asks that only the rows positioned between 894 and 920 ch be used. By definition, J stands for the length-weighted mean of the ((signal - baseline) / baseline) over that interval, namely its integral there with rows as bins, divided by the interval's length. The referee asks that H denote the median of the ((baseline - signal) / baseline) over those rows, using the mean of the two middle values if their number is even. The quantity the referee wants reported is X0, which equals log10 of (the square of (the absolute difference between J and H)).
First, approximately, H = 0.016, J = -0.026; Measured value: -2.8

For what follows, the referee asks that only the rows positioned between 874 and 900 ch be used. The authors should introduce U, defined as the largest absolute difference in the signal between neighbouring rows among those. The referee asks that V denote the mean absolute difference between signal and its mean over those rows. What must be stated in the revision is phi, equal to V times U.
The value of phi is 0.013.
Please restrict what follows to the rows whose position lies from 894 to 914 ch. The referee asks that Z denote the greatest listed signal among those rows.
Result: 1.106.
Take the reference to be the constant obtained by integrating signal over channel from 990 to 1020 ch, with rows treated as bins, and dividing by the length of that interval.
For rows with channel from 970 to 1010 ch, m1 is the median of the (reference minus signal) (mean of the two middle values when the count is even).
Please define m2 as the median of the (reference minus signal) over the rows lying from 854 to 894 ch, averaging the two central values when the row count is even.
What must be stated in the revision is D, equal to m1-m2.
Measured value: -0.11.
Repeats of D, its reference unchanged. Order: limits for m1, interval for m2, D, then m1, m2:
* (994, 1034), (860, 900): -0.13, -0.029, 0.104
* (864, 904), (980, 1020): 0.14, 0.116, -0.021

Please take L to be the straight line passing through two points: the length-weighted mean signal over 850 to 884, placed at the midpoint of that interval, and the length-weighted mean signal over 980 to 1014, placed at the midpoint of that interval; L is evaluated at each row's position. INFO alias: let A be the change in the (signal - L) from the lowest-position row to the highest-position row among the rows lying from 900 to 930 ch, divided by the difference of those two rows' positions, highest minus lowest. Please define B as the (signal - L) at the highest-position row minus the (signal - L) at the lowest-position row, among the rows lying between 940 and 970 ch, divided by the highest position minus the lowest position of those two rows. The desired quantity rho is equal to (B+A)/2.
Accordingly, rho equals 0.000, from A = 0.004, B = -0.004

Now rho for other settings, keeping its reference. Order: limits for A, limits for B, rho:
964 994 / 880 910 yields 0.002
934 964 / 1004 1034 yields -0.005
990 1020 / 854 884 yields -0.004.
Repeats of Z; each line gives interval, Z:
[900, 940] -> 1.197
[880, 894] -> 1.2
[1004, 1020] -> 1.21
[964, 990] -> 1.199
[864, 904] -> 1.2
